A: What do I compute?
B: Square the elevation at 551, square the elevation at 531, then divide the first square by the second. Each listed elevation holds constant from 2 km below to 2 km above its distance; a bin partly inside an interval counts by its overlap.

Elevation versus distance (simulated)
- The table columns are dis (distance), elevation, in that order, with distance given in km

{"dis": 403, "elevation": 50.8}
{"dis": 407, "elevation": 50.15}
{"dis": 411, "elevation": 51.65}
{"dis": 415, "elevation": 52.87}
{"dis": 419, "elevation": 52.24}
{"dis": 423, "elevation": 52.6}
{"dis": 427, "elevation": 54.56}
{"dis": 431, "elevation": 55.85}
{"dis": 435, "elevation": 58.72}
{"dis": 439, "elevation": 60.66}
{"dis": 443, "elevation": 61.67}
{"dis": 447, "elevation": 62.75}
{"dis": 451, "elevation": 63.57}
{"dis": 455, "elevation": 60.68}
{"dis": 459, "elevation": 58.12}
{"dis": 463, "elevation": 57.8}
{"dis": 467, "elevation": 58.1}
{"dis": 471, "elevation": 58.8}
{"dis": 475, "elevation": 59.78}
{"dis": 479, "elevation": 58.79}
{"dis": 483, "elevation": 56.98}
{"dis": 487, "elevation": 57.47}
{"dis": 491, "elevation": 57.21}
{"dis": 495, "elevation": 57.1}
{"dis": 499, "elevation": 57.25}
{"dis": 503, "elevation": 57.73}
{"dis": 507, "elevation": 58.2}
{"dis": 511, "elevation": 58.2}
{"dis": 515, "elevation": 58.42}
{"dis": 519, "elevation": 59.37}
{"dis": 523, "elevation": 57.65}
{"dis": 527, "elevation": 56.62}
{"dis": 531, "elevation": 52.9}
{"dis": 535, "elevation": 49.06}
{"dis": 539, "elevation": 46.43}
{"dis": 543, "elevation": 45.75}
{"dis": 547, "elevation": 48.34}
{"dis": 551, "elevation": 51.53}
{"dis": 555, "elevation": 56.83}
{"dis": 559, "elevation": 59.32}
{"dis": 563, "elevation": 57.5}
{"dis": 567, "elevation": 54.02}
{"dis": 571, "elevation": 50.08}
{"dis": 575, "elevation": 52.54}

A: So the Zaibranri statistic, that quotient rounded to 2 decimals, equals 0.95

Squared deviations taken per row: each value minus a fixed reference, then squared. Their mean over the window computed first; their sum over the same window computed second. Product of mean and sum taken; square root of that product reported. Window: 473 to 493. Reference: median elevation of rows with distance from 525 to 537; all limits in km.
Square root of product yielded 62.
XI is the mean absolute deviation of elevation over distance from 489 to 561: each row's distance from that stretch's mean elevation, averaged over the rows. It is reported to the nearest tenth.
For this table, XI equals 3.9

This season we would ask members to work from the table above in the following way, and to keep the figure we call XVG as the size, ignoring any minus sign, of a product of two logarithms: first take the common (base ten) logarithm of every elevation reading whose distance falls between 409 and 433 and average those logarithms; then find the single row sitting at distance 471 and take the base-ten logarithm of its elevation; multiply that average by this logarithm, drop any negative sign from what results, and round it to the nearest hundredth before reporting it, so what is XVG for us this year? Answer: 3.05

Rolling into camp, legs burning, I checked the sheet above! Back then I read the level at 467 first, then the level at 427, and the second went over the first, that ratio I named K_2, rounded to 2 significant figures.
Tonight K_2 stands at 0.94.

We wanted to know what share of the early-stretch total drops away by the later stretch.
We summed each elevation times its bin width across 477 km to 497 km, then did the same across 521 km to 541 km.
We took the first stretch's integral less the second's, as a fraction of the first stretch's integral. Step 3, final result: 0.087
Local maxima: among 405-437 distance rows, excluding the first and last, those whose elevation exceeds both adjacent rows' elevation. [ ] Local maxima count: 1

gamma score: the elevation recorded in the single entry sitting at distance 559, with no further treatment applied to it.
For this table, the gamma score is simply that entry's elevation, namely 59.32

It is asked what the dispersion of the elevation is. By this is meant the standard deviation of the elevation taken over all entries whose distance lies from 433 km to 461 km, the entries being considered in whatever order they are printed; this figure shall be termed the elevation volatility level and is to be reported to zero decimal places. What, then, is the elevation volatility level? 2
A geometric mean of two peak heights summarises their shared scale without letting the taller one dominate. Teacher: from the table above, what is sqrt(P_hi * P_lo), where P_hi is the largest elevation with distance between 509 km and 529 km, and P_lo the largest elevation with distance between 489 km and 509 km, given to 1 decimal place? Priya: 58.8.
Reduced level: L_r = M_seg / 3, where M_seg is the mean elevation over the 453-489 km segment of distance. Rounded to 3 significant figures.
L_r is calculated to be 19.5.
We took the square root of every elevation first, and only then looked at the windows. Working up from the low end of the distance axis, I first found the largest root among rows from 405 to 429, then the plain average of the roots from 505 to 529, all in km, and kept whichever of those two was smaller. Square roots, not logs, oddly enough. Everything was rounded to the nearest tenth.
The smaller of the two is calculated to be 7.4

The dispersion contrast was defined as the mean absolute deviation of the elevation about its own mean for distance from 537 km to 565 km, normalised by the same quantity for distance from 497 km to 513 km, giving 14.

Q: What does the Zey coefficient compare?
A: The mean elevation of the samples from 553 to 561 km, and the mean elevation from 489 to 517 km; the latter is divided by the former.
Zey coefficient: 0.99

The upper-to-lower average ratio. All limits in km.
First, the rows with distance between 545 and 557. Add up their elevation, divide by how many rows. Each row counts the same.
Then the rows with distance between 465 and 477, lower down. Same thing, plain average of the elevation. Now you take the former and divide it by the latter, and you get 0.89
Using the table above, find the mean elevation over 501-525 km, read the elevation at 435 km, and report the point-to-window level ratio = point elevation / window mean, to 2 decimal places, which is 1.01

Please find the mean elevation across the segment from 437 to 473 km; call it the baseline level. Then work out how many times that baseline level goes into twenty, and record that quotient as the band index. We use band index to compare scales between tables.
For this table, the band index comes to 0.332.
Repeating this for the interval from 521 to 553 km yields 0.392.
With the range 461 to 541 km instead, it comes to 0.353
